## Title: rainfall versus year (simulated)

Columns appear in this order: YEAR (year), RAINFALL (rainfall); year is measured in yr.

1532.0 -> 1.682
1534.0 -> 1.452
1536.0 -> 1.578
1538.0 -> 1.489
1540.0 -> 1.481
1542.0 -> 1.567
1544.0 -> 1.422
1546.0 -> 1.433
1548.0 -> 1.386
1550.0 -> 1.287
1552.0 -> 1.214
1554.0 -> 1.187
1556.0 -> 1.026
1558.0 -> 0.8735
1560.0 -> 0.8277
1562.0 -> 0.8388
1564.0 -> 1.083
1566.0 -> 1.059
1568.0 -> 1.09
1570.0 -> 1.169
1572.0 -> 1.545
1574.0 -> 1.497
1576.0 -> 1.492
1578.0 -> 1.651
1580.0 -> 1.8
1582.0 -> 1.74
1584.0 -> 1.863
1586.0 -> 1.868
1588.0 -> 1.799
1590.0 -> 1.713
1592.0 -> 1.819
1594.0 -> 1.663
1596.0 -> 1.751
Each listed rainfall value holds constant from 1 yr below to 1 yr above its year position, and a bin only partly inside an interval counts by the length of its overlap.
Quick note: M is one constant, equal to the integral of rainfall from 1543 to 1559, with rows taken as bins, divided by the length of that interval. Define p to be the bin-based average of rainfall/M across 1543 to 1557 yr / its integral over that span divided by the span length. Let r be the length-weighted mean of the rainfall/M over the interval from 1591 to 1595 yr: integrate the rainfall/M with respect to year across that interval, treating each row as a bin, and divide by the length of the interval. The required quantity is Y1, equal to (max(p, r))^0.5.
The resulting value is 1.19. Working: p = 1.04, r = 1.42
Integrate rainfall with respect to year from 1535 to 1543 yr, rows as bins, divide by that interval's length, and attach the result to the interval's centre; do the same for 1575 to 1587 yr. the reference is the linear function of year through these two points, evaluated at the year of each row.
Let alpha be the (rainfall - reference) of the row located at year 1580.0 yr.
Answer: 0.1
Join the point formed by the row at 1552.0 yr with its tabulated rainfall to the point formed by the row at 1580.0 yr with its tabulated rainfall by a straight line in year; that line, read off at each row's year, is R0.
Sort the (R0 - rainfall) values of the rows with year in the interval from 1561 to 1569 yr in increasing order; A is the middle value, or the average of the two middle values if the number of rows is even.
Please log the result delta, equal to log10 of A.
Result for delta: -0.3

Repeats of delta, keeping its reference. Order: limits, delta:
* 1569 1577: -0.7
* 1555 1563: -0.3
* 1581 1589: -1.1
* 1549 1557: -1.5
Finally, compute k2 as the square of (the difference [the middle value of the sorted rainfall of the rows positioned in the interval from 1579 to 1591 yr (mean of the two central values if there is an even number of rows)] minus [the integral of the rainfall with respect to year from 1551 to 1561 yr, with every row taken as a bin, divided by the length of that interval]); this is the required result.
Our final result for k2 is 0.60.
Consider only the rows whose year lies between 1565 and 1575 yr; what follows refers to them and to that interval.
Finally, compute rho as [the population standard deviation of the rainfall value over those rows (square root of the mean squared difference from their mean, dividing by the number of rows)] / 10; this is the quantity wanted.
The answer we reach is 0.021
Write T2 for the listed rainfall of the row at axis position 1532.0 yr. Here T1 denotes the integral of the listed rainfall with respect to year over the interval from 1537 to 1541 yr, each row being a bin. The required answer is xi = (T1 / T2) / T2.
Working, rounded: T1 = 5.94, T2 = 1.682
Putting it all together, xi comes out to 2.1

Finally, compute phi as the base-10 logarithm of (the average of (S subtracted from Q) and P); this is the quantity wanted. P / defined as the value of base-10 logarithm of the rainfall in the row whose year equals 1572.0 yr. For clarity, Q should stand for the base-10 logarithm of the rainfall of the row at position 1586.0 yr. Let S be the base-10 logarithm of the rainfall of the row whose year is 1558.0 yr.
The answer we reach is -0.6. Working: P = 0.19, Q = 0.27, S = -0.06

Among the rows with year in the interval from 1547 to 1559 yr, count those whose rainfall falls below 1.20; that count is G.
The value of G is 3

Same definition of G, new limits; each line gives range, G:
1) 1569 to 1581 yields 1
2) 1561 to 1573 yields 5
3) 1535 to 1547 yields 0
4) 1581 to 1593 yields 0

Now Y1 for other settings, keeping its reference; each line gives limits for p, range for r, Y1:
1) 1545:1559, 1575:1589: 1.19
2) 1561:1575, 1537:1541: 1.10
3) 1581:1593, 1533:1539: 1.21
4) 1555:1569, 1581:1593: 1.21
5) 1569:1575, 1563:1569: 1.07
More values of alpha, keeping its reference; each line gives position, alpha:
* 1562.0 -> -0.8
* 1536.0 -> 0.1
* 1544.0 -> -0.1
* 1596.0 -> -0.1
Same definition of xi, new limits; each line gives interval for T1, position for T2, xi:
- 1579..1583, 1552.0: 4.8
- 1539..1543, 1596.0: 2.0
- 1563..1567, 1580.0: 1.3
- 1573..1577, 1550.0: 3.6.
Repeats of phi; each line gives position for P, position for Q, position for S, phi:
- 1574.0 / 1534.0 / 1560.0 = -0.7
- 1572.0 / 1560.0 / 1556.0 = -1.3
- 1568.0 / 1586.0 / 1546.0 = -1.1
